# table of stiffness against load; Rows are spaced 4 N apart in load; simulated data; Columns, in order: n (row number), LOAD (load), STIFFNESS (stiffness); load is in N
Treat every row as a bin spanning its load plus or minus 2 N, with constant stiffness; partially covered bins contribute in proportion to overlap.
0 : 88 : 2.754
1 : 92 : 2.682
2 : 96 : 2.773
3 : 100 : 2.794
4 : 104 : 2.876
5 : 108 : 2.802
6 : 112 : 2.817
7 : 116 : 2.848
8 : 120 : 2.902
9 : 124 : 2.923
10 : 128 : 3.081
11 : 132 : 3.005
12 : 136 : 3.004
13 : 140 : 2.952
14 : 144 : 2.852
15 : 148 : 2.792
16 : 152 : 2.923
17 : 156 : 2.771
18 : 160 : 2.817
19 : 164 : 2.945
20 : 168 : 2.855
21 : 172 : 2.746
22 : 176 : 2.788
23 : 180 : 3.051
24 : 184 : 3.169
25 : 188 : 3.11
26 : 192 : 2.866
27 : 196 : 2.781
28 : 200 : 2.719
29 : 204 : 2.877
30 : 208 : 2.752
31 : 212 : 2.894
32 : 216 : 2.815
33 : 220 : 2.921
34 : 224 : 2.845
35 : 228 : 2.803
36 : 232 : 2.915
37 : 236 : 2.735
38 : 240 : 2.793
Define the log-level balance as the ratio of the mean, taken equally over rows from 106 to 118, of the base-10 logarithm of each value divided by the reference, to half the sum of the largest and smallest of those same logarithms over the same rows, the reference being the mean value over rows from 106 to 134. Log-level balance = 1.0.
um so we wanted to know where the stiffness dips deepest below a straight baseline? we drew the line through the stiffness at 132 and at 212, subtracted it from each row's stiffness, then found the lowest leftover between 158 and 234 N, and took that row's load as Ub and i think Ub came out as 172 N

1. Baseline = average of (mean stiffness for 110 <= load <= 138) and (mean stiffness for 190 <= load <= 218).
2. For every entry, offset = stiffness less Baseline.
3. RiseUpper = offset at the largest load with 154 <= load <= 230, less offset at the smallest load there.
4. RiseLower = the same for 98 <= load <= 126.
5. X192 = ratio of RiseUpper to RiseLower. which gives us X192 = 0.2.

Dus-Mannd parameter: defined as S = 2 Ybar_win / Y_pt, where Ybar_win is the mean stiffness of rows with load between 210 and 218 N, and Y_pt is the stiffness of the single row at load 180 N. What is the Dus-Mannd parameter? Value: 1.87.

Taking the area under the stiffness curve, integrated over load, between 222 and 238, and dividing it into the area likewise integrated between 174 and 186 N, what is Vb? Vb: 0.80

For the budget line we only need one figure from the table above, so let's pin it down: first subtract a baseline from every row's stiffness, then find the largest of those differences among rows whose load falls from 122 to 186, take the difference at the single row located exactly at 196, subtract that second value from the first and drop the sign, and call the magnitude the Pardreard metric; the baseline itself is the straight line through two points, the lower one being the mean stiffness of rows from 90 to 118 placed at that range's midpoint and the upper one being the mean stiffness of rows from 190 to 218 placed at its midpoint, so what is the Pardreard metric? 0.39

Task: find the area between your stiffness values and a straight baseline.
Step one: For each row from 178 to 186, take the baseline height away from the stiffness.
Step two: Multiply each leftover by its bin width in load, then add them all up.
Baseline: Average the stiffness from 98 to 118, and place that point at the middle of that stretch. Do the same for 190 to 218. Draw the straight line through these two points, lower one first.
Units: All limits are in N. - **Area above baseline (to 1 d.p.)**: 2.3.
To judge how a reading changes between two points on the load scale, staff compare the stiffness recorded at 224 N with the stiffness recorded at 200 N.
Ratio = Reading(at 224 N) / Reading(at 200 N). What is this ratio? 1.05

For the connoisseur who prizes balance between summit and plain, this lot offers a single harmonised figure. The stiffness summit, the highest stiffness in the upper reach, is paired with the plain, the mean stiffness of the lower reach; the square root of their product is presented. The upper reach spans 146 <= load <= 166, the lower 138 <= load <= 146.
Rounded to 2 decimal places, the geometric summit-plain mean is 2.92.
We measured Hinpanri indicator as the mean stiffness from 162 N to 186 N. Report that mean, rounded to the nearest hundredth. 2.93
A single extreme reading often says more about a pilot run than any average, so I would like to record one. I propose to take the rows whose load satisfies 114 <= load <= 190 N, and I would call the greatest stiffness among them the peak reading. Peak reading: 3.169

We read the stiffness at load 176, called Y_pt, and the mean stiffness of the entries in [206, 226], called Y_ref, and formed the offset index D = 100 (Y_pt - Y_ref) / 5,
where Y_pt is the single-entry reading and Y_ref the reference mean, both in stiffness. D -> -1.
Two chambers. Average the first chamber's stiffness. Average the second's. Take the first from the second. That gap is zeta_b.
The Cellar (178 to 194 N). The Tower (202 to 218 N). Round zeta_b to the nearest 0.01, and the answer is -0.21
